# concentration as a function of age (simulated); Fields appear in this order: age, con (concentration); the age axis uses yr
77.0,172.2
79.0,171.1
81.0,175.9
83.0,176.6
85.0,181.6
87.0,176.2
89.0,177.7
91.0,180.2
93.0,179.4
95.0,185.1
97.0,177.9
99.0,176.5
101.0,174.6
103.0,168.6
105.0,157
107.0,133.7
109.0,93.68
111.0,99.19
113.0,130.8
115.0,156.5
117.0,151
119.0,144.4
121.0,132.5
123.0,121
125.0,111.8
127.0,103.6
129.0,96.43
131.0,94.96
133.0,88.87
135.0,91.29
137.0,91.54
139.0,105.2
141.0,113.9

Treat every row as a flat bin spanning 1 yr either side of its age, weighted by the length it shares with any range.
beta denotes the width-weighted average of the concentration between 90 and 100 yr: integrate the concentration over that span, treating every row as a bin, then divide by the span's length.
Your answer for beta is 180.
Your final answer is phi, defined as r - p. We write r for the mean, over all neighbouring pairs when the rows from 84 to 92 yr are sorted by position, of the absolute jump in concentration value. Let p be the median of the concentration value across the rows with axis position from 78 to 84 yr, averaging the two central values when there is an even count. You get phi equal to -173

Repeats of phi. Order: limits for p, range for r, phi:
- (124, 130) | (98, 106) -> -97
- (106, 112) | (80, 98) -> -96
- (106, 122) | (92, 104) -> -129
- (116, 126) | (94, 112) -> -120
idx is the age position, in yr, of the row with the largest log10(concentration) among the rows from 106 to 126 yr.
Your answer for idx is 115.0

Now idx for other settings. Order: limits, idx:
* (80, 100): 95.0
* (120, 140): 121.0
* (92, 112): 95.0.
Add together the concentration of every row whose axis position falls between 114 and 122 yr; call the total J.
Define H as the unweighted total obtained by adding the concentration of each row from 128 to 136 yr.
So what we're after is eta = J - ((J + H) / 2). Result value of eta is 106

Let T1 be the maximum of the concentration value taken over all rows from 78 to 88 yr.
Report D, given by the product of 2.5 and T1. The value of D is 454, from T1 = 181.6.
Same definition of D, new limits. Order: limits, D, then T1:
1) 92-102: 463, 185.1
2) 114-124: 391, 156.5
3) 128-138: 241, 96.43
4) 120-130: 331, 132.5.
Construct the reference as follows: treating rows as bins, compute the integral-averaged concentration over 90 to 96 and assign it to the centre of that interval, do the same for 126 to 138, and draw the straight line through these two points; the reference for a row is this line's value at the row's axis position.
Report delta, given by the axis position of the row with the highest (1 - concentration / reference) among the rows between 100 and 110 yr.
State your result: 109.0 yr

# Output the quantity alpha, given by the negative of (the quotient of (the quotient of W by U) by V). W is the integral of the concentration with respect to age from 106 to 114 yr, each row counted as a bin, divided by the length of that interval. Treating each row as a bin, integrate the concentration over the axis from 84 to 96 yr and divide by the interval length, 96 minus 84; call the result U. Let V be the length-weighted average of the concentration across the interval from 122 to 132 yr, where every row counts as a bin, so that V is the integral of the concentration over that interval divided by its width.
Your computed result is -0.0060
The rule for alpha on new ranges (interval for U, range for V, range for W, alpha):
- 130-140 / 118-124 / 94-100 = -0.0144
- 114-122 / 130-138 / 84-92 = -0.0134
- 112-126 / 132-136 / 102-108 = -0.0125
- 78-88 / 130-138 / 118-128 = -0.0076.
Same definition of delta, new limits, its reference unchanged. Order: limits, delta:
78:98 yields 79.0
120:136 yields 129.0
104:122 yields 109.0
